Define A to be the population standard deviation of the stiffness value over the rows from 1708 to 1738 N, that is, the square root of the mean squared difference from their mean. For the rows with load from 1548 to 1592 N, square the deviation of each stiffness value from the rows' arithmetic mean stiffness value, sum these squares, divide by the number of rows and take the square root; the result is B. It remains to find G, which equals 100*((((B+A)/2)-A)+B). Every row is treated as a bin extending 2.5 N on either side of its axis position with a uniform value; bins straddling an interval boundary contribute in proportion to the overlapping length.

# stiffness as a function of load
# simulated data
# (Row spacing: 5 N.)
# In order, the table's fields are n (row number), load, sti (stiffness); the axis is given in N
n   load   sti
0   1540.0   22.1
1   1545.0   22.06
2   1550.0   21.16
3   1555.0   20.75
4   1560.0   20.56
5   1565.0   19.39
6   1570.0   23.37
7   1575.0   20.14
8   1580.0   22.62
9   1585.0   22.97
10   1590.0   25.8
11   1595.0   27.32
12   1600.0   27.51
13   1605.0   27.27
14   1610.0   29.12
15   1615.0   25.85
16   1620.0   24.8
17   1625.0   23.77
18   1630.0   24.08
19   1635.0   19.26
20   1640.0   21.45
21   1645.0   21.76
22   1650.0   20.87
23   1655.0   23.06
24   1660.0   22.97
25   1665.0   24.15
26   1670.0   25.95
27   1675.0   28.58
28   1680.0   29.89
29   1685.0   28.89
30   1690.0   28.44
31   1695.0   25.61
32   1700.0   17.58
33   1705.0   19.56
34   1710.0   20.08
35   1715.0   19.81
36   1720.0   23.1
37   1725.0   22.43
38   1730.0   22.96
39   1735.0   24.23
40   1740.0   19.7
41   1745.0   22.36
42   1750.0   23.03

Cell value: 202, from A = 1.6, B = 1.9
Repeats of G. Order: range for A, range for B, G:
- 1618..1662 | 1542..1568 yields 47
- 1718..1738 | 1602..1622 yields 210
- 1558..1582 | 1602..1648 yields 357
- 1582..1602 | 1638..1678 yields 272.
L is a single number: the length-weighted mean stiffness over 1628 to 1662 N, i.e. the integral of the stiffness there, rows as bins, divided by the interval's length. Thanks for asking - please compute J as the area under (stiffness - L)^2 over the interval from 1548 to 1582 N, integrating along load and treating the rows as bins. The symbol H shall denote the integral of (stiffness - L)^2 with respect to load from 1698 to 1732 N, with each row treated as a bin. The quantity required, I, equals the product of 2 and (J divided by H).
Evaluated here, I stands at 1.0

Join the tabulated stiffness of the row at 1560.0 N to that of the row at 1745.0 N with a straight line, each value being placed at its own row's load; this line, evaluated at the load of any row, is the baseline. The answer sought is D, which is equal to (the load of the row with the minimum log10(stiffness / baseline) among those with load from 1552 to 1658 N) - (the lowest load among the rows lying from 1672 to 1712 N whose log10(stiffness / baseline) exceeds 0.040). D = -40 N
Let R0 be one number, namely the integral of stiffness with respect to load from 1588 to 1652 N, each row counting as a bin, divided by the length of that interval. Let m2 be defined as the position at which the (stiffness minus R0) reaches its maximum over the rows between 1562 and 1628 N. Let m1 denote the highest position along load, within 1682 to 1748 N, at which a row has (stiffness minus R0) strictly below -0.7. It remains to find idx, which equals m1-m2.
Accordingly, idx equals 135 N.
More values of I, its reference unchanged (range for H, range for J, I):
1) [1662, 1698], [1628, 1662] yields 0.1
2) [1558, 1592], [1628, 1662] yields 1.0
